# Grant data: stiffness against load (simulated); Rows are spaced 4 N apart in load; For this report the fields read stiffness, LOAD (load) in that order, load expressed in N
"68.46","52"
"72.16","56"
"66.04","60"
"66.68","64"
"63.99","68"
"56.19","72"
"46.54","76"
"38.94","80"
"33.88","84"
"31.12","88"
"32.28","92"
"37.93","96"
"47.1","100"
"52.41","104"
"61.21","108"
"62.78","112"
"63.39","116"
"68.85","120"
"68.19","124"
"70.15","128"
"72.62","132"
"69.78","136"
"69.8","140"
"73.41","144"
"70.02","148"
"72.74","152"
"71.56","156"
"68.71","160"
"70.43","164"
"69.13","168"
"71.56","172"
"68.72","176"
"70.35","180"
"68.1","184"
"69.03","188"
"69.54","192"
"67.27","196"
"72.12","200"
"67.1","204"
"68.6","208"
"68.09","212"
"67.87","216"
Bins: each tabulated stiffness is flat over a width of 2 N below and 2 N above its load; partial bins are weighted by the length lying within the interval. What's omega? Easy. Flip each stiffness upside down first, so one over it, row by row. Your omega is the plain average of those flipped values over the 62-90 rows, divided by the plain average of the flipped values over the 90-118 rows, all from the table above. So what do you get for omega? 1.1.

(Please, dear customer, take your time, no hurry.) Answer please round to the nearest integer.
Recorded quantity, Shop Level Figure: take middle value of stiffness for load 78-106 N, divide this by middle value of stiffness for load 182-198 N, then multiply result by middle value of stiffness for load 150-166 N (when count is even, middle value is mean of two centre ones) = 39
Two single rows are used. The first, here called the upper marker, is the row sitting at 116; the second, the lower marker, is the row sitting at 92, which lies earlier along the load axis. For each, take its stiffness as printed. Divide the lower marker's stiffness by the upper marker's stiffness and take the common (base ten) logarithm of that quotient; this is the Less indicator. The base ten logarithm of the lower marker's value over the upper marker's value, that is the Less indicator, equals -0.29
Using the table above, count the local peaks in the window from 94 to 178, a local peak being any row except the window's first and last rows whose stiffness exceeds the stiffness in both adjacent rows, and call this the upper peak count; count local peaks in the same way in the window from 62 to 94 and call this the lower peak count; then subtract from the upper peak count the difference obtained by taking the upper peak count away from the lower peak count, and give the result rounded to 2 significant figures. 12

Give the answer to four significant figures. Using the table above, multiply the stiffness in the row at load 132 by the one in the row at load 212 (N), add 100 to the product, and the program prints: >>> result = 5045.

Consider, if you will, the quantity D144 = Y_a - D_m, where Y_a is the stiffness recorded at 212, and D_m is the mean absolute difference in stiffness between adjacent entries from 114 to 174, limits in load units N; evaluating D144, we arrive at 65.8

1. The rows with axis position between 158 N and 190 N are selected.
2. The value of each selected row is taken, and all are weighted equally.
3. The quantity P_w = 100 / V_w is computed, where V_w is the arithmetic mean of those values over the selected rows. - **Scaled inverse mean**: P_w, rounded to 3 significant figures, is 1.44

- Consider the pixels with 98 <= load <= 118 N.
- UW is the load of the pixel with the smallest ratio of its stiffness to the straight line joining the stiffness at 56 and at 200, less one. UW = 100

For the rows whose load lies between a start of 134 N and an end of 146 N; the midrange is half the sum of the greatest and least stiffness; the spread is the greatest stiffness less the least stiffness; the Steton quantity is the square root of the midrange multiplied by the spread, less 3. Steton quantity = 13.1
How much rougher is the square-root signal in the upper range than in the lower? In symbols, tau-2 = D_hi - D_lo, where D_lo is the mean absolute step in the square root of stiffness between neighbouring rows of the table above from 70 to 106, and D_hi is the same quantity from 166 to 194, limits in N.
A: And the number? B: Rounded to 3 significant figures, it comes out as -0.342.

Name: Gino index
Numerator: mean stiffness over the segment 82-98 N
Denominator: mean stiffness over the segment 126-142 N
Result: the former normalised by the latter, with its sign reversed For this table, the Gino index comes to -0.48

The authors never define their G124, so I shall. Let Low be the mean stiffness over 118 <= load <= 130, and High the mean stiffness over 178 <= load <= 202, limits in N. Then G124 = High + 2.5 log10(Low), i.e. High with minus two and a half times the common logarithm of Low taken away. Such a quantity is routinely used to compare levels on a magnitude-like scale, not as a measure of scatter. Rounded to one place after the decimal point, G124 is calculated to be 74.0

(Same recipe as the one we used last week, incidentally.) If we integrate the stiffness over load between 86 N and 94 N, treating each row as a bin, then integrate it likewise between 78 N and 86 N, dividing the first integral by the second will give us 0.87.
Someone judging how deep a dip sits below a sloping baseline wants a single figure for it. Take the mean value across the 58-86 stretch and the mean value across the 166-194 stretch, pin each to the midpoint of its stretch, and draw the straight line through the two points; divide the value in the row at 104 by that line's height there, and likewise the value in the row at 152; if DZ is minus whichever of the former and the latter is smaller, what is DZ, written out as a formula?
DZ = -0.90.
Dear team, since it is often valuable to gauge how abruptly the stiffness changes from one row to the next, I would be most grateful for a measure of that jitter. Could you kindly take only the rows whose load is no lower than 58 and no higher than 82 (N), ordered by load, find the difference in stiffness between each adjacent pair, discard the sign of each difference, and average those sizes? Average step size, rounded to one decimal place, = 5.7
